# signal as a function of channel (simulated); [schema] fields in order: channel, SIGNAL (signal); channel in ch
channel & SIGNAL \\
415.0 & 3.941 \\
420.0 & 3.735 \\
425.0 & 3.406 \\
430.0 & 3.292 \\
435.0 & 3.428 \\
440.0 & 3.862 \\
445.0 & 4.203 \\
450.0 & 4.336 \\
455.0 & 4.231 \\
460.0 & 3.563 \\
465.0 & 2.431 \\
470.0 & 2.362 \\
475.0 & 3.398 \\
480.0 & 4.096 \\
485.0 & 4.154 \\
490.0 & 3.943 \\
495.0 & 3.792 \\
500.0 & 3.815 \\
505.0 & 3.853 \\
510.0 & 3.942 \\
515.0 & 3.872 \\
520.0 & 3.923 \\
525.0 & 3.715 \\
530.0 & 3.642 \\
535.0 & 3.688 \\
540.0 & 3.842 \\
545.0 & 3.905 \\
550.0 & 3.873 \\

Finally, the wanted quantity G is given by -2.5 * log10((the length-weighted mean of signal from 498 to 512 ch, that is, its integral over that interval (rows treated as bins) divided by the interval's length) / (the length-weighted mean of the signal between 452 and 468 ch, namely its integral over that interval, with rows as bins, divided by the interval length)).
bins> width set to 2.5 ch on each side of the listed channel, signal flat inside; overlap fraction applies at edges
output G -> -0.14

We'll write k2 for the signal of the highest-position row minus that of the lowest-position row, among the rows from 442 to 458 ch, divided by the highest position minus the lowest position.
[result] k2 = 0.003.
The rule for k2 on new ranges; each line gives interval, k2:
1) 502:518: 0.002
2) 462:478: 0.097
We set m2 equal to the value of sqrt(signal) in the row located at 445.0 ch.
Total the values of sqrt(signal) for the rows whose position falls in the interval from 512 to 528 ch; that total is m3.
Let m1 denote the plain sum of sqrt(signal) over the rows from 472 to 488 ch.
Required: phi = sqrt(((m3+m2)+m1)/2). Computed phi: 2.63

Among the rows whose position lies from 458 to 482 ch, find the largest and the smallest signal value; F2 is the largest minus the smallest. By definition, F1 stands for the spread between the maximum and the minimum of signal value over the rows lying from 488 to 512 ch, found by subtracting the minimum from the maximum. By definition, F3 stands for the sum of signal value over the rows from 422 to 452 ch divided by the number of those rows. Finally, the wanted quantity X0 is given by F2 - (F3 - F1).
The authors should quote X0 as -1.9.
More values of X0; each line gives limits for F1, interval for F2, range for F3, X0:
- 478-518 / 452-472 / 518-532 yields -1.5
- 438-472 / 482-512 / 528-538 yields -1.3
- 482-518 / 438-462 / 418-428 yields -2.4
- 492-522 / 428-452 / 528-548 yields -2.6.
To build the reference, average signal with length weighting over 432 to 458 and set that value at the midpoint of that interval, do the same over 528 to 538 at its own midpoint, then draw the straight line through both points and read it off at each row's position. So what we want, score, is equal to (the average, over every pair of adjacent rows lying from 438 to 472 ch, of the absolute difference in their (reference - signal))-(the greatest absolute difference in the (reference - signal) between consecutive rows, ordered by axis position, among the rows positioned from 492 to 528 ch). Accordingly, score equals 0.21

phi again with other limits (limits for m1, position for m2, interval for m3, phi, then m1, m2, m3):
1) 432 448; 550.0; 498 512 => 2.62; 5.9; 1.97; 5.90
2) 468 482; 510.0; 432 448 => 2.57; 5.4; 1.99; 5.87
